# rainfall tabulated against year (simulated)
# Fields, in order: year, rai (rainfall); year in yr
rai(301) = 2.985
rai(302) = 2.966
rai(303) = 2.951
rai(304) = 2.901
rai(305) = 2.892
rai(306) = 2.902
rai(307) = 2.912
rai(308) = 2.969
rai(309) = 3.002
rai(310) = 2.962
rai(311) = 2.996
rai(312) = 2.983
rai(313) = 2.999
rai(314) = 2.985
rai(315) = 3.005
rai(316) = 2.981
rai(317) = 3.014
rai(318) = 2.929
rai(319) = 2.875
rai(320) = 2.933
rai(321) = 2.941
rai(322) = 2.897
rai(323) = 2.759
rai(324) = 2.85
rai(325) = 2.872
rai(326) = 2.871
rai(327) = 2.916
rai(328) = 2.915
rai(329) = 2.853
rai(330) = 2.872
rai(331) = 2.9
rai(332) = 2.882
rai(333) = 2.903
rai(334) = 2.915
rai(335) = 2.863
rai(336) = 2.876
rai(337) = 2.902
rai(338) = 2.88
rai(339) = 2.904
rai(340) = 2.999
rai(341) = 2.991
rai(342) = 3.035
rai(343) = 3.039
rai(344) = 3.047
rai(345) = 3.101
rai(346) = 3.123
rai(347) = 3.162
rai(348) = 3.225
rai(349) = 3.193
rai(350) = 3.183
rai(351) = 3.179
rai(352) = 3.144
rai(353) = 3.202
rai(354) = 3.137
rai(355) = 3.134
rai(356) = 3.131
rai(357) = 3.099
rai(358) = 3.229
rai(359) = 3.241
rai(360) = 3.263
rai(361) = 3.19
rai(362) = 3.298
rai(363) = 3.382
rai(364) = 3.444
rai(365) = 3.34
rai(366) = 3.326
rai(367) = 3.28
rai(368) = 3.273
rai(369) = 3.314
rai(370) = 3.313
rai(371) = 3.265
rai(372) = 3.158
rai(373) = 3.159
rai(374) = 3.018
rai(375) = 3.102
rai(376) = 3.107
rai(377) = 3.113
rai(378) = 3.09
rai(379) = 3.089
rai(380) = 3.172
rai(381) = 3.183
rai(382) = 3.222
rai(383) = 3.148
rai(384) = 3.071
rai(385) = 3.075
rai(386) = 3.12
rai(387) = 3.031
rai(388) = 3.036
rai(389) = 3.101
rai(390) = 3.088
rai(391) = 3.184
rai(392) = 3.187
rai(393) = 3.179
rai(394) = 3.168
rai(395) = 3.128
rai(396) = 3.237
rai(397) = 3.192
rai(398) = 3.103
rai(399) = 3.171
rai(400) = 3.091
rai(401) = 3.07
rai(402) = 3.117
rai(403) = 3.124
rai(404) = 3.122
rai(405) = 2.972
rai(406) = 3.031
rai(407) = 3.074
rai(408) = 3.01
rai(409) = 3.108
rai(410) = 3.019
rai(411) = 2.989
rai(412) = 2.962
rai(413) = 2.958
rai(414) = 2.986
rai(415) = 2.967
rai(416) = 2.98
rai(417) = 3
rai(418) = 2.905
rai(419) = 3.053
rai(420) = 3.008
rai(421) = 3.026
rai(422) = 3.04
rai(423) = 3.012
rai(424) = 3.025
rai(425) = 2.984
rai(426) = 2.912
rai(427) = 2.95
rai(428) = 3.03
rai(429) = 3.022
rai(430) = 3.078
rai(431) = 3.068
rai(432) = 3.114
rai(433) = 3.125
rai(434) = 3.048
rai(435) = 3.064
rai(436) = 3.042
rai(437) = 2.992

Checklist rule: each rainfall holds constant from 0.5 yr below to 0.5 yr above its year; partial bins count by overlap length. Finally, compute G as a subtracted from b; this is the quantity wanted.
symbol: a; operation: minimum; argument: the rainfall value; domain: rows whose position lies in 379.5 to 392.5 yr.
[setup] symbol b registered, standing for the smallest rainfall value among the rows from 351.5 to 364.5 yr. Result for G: 0.07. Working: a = 3.031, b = 3.099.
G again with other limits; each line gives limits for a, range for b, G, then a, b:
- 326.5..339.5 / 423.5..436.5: 0.06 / 2.853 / 2.912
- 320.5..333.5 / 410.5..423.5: 0.15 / 2.759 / 2.905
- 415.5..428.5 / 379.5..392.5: 0.13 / 2.905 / 3.031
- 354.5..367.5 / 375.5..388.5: -0.07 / 3.099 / 3.031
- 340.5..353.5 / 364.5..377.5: 0.03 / 2.991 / 3.018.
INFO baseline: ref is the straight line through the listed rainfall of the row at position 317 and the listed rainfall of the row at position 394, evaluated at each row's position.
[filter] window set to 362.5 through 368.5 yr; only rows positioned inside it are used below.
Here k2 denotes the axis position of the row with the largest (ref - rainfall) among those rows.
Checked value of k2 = 368 yr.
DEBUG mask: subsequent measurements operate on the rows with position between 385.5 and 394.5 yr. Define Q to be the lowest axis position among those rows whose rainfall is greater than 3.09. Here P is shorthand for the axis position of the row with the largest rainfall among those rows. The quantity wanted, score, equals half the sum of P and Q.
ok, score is 389.0 yr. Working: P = 392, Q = 386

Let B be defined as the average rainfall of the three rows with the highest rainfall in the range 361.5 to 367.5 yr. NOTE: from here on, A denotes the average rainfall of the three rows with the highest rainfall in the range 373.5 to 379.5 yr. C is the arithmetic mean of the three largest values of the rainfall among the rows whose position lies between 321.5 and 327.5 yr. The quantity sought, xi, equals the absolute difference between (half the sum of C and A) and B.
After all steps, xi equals 0.39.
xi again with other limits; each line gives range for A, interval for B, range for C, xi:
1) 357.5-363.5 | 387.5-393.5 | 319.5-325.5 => 0.06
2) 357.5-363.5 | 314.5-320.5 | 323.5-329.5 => 0.11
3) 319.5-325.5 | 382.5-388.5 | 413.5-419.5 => 0.15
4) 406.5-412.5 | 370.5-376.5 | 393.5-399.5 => 0.06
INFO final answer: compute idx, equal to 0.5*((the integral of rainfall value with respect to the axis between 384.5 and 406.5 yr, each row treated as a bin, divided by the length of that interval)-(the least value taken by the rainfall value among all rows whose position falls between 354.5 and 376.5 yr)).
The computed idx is 0.05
